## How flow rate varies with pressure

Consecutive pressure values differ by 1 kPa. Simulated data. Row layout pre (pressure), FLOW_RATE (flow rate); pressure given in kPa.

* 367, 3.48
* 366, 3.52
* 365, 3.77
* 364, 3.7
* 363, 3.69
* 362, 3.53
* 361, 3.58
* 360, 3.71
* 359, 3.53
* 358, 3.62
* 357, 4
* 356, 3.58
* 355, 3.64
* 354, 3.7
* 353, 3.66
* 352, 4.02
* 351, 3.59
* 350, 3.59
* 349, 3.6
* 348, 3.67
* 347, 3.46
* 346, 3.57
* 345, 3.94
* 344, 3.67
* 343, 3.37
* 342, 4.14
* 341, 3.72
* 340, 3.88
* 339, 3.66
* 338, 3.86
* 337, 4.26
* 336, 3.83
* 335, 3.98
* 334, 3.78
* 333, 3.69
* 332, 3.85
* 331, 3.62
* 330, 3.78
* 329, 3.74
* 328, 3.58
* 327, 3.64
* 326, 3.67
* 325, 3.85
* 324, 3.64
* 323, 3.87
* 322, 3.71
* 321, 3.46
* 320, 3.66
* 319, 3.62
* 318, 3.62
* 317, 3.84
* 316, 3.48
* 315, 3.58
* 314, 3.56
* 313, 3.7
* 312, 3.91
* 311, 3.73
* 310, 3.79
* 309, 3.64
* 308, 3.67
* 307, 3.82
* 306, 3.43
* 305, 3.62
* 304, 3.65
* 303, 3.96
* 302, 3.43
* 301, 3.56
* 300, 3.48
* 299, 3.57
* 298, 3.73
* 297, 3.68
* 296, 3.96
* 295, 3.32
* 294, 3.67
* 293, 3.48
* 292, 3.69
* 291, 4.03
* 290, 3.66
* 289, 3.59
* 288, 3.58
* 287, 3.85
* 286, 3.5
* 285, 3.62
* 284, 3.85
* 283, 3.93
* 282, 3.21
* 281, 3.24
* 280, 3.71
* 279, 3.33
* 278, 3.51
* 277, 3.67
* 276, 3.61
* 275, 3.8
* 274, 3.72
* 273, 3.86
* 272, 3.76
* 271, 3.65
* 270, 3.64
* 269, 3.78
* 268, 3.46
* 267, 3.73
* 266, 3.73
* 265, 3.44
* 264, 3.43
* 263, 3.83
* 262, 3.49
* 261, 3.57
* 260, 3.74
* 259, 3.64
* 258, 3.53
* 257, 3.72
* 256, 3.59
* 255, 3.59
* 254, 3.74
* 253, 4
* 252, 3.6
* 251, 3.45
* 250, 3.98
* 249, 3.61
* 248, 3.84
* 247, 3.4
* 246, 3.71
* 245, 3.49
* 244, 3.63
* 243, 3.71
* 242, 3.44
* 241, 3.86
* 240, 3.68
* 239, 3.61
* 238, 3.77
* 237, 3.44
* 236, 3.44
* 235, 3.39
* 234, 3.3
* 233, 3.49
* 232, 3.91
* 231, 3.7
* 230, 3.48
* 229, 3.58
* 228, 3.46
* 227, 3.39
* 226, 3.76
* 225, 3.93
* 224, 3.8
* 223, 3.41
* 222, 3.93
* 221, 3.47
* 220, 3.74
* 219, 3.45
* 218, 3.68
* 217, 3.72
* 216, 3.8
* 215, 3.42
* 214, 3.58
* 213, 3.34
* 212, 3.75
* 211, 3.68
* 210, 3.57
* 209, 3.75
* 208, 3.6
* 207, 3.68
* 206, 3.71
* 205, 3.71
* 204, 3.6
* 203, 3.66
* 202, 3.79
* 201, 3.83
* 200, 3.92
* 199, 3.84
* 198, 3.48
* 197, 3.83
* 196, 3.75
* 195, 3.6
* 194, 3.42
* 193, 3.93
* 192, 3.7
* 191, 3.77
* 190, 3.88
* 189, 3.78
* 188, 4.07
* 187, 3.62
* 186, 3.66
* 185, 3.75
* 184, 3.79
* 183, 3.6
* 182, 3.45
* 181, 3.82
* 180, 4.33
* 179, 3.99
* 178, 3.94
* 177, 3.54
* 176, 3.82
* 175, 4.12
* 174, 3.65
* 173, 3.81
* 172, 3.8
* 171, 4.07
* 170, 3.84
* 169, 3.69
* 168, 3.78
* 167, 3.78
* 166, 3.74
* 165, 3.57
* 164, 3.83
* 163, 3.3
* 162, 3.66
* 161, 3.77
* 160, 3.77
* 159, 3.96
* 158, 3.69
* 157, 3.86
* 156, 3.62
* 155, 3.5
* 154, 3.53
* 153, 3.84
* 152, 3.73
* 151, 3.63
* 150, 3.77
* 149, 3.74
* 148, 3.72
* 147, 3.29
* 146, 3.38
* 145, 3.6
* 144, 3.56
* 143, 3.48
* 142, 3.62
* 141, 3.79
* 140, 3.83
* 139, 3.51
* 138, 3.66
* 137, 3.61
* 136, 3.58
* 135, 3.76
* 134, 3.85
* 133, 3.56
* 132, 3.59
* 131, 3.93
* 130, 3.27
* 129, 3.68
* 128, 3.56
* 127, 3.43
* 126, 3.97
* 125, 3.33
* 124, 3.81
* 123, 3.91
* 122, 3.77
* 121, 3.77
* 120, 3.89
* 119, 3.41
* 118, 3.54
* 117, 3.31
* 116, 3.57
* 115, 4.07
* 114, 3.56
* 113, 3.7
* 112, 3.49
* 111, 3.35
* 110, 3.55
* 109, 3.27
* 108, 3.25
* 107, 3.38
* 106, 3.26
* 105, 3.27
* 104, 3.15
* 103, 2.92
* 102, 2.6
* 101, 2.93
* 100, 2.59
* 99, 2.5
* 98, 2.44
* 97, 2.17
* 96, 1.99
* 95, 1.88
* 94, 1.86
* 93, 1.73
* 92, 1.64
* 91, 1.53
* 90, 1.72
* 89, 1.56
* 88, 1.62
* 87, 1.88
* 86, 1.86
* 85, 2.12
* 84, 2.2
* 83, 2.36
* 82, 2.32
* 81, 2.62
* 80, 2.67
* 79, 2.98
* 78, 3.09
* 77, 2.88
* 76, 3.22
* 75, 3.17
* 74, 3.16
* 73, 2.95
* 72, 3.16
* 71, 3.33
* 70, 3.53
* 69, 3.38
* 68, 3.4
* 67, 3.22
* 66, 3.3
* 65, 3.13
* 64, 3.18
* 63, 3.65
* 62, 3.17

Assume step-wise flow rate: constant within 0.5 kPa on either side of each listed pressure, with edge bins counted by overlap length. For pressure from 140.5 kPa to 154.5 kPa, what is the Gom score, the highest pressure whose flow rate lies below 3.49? 147 kPa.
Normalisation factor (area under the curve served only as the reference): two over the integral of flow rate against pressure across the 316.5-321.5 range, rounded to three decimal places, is 0.110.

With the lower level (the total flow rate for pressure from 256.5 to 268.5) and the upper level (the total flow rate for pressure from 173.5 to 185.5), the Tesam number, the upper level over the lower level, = 1.06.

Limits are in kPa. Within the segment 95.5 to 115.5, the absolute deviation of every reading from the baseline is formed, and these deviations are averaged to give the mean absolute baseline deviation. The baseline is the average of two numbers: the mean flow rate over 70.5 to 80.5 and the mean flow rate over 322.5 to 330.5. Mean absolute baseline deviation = 0.46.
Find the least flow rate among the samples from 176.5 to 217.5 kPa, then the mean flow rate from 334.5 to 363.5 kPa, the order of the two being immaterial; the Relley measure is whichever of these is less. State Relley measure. 3.34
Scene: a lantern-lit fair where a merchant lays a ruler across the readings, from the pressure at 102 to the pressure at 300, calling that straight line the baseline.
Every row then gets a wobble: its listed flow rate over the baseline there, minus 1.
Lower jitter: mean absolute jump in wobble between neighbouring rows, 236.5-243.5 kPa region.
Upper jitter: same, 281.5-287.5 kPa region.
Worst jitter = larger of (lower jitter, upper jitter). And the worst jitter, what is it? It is 0.09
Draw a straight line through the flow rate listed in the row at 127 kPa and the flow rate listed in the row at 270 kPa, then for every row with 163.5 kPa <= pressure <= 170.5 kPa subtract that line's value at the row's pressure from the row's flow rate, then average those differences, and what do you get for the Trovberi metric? 0.26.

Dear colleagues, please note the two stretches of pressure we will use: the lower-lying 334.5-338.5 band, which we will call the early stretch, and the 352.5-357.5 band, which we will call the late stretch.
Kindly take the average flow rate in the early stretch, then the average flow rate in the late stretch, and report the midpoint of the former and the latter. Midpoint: 3.85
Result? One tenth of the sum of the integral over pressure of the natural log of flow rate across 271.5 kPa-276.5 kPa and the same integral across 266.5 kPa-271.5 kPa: 1.31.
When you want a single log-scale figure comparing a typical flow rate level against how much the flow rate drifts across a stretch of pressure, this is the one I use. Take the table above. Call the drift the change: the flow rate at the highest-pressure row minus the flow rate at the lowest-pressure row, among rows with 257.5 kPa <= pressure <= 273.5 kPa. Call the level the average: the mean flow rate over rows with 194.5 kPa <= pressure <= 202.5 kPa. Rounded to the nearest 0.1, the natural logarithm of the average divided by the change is 2.4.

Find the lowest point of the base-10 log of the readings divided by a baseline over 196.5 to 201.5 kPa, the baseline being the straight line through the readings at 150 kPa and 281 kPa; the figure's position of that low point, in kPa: 198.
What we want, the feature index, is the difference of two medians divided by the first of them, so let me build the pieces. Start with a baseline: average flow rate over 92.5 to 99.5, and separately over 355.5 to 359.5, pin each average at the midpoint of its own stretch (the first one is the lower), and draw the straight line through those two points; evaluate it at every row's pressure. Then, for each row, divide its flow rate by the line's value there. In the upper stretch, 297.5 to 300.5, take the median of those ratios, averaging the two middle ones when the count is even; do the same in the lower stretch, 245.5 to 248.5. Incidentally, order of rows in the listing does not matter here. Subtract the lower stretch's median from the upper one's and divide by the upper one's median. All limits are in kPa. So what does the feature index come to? -0.15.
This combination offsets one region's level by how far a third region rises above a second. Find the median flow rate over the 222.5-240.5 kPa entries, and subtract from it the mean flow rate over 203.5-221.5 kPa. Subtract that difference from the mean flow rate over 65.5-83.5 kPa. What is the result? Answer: 3.1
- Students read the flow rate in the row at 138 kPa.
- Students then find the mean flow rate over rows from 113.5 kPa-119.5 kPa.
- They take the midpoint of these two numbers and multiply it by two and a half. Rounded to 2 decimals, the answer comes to 9.05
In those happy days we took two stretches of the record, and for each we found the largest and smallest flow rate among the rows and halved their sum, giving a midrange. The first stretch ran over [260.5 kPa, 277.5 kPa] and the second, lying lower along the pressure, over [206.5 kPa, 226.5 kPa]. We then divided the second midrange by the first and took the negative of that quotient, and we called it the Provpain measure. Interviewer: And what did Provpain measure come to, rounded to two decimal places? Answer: -1.00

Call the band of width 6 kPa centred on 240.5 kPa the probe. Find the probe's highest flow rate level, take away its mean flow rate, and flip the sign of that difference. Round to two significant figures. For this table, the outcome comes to -0.18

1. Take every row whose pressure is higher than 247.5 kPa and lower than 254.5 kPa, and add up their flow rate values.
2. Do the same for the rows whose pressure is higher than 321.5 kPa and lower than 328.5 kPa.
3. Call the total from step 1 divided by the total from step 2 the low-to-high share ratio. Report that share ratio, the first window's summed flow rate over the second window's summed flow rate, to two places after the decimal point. 1.01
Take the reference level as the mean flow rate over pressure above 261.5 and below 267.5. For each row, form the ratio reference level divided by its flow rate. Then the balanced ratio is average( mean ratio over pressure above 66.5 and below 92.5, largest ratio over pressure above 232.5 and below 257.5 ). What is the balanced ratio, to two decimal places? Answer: 1.30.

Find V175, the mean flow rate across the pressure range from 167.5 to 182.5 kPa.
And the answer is 3.84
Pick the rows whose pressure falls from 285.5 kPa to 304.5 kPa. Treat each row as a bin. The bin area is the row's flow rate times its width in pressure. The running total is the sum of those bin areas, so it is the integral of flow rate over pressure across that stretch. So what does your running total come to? 69.4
